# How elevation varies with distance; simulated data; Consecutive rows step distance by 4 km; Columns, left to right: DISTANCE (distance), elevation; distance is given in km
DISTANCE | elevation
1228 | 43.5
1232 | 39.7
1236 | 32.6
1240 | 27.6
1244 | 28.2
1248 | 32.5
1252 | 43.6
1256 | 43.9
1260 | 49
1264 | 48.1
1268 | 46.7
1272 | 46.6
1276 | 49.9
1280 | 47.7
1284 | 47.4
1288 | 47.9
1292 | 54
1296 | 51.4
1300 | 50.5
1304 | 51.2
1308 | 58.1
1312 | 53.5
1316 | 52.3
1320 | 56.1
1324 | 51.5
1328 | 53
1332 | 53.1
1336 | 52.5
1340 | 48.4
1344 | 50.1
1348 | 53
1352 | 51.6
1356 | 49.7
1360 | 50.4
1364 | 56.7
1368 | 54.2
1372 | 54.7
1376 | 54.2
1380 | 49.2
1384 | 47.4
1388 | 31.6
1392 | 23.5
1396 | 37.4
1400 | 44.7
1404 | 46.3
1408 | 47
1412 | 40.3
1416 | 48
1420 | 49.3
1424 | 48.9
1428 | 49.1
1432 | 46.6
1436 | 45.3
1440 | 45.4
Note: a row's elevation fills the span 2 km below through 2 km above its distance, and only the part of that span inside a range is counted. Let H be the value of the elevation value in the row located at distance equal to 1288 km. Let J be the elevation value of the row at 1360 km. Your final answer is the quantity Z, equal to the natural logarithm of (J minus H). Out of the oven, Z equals 1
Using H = 47.9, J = 50.4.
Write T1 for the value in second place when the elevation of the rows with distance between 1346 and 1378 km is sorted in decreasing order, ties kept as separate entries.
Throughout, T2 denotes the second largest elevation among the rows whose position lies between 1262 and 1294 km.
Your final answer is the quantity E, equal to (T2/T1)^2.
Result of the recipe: 0.83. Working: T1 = 54.7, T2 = 49.9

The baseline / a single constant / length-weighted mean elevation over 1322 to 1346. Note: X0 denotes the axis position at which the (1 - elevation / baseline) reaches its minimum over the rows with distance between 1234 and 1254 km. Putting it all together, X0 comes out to 1252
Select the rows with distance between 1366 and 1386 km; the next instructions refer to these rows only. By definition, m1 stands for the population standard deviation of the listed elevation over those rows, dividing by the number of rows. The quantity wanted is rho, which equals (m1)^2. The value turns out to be 9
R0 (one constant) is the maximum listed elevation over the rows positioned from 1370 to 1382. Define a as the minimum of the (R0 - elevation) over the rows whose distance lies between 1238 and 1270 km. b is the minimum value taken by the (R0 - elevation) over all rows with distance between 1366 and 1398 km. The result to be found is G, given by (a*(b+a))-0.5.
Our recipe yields 32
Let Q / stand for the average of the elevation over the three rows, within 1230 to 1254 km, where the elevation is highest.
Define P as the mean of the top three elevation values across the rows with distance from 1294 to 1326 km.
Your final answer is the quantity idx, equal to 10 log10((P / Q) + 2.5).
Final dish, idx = 5.96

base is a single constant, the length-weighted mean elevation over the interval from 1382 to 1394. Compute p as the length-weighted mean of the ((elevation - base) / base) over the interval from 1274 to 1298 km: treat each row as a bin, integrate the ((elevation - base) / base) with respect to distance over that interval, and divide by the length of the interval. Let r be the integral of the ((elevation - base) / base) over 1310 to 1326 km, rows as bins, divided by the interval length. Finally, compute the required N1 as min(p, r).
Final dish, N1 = 0.46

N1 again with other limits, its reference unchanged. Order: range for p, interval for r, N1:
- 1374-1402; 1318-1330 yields 0.20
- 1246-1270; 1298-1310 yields 0.29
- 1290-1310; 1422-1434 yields 0.41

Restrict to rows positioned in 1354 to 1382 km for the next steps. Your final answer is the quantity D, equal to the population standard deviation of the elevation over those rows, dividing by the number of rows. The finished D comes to 2.7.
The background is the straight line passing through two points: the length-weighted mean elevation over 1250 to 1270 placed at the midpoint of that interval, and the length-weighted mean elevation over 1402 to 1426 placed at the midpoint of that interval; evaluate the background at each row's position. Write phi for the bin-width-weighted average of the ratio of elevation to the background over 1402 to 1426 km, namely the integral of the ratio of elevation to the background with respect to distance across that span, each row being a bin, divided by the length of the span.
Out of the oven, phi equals 1.00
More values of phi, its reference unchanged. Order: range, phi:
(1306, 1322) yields 1.19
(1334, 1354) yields 1.10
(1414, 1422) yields 1.04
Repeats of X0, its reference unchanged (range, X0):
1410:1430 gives 1420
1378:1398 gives 1380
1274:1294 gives 1292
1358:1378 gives 1364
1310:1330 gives 1320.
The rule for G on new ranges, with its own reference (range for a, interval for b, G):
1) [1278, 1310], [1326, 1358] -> 6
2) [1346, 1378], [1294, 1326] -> 10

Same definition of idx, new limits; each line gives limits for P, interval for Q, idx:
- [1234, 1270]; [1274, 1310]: 5.29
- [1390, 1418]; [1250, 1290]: 5.39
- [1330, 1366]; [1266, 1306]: 5.49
